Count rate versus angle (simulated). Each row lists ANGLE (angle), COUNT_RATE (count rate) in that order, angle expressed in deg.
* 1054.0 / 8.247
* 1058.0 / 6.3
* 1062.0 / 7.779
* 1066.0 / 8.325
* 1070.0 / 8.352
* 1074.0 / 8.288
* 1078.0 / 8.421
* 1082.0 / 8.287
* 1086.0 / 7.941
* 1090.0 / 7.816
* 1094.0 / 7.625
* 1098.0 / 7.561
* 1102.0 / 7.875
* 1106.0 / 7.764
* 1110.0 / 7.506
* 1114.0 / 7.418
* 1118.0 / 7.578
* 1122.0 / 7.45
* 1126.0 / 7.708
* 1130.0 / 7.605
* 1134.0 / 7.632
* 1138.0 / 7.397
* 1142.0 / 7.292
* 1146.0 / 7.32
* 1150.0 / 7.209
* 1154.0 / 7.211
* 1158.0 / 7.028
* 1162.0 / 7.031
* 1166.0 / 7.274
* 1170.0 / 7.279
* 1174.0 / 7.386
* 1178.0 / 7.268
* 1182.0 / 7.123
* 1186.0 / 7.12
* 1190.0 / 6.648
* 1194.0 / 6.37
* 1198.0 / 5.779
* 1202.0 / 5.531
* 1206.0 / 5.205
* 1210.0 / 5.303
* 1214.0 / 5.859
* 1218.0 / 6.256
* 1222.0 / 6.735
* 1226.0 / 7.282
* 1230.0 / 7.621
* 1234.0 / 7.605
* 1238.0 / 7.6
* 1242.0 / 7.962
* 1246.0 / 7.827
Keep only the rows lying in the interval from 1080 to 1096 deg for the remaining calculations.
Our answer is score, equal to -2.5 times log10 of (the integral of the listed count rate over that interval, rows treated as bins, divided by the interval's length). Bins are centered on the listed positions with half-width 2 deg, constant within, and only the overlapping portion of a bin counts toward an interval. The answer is -2.25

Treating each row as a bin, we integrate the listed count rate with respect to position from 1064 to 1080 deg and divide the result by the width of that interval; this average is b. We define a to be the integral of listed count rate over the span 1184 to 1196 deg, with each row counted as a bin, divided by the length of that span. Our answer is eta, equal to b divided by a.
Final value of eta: 1.2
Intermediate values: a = 6.7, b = 8.3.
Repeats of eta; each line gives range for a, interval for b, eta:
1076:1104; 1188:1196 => 0.8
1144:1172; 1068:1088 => 1.1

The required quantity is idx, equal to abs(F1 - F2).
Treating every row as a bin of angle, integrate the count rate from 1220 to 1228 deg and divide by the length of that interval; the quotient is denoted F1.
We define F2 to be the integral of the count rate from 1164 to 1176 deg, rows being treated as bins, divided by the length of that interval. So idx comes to 0.3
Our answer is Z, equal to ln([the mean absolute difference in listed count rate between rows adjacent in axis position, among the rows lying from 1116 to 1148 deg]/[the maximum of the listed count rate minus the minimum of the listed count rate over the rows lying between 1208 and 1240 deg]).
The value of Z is -2.9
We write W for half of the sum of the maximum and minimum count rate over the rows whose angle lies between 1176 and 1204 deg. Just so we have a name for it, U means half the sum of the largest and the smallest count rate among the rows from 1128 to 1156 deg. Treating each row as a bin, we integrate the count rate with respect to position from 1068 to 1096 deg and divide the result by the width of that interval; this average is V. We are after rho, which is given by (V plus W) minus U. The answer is 7.1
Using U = 7.4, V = 8.1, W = 6.40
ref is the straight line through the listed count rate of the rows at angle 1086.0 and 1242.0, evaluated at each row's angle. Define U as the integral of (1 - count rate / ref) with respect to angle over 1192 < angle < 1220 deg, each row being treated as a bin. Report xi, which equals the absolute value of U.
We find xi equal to 7.7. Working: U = 7.7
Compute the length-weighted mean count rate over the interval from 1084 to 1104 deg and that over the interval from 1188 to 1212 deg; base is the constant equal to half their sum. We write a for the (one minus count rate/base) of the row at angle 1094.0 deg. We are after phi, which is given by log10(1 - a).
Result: 0.051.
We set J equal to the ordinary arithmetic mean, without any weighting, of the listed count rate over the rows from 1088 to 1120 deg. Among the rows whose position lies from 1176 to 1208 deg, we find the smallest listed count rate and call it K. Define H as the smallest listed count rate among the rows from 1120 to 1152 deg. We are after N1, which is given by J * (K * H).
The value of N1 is 287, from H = 7.209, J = 7.64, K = 5.205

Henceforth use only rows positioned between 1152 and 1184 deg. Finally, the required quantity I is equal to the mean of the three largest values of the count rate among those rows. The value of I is 7.31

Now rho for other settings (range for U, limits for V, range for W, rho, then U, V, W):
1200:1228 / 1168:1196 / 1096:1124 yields 8.4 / 6.2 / 7.0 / 7.65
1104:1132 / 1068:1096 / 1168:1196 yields 7.4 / 7.6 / 8.1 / 6.88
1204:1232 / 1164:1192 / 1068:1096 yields 8.8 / 6.4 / 7.2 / 8.02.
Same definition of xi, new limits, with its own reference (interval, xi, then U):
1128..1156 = 2.0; 2.0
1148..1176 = 2.6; 2.6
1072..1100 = 0.2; -0.2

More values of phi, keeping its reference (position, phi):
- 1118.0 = 0.048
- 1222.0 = -0.003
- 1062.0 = 0.059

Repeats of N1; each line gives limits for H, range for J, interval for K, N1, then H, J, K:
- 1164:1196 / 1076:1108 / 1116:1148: 367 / 6.37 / 7.91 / 7.292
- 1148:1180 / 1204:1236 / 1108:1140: 337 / 7.028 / 6.48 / 7.397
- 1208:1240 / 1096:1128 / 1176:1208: 210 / 5.303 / 7.61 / 5.205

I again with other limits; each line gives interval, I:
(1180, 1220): 6.96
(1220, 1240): 7.61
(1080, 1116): 8.03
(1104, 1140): 7.70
